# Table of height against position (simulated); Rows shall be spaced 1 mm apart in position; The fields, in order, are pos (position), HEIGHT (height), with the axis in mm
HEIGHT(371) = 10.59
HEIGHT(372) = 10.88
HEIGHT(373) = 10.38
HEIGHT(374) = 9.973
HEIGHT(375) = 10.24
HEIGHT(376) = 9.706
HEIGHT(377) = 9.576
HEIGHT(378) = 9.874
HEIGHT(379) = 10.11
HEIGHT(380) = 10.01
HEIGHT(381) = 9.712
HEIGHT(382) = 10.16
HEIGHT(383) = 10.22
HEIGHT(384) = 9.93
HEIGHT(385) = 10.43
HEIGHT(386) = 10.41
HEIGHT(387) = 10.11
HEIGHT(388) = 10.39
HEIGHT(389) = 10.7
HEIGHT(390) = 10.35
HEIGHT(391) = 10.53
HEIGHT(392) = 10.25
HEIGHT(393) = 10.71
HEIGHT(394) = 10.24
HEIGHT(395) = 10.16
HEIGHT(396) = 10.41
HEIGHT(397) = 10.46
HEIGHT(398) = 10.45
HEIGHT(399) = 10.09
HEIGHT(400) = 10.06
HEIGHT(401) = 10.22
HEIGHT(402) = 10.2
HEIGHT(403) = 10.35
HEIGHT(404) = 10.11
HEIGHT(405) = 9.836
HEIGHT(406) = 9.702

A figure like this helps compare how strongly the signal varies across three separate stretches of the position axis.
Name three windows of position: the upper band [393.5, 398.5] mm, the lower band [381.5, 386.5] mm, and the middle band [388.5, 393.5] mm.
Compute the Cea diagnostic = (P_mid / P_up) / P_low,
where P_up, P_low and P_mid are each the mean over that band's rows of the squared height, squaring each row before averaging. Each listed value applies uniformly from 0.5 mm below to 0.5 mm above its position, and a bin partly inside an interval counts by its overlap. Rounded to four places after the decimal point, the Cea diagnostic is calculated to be 0.0099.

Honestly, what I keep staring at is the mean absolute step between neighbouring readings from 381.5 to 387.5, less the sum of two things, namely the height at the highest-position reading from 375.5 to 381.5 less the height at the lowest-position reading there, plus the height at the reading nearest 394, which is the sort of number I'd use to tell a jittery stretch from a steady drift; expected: -10.0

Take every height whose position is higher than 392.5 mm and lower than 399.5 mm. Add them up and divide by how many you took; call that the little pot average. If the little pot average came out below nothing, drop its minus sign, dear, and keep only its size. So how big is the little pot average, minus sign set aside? 10.4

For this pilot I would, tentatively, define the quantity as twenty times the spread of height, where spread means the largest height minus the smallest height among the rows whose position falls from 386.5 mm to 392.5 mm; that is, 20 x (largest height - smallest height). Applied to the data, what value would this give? 11.8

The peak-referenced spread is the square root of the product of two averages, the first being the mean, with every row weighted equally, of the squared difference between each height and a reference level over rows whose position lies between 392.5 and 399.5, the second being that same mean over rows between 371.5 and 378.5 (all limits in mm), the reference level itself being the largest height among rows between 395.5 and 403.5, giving 0.12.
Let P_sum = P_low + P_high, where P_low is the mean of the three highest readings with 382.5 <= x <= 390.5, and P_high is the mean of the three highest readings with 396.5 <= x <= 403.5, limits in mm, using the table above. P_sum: 20.9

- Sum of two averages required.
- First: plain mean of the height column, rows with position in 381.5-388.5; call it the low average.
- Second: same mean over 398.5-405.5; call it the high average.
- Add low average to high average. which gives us 20.4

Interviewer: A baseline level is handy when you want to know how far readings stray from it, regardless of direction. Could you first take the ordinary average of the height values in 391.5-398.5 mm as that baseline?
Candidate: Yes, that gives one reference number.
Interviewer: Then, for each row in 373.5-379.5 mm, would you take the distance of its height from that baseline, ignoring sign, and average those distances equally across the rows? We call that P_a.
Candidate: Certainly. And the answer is 0.47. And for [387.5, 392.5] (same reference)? 0.13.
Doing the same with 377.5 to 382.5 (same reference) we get 0.41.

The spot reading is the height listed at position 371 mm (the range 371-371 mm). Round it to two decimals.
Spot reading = 10.59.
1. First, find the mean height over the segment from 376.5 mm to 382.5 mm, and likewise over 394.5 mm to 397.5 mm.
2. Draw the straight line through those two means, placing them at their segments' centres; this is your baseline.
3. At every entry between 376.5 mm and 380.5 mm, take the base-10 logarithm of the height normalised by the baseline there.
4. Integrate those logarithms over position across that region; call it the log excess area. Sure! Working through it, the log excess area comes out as 0.002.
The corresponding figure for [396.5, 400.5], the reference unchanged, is -0.025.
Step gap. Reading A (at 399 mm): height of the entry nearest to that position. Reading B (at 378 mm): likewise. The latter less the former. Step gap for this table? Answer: -0.22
